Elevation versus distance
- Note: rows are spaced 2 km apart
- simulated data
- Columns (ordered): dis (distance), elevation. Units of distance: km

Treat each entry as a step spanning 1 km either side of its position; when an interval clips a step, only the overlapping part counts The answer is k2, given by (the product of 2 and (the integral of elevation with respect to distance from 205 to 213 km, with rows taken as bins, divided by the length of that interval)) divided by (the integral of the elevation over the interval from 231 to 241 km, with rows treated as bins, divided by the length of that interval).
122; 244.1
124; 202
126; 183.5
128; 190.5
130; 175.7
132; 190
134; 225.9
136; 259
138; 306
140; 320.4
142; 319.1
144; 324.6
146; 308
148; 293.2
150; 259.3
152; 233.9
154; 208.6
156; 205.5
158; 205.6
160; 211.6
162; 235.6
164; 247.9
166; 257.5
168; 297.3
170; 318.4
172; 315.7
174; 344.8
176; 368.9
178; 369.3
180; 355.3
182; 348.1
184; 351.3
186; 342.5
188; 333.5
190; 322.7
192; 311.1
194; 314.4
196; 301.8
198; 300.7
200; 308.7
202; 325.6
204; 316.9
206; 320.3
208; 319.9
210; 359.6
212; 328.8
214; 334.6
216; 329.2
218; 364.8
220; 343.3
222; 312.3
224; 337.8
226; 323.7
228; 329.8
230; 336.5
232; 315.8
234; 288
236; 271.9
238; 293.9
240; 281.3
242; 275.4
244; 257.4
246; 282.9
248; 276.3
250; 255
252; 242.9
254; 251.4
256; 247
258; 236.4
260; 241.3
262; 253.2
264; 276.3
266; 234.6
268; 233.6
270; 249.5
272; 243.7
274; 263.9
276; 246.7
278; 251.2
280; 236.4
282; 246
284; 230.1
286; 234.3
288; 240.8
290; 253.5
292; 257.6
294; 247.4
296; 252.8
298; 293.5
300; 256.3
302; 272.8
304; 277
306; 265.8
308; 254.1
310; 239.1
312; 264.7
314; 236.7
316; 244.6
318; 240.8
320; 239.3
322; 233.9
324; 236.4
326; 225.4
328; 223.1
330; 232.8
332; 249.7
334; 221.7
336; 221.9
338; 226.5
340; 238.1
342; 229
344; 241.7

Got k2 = 2.3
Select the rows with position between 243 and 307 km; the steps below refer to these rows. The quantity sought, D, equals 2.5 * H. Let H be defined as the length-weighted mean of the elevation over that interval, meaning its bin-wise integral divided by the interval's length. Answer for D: 633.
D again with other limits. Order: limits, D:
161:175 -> 720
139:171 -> 664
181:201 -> 809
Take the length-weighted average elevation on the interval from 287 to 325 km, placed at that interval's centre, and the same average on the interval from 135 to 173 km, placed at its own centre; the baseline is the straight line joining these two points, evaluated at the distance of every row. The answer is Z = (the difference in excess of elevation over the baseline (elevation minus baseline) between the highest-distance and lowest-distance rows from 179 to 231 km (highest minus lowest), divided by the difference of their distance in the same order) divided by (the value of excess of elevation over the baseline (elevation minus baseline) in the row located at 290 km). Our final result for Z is 0.21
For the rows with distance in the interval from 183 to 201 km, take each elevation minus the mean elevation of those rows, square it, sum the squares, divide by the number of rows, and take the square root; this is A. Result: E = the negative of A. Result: -17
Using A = 17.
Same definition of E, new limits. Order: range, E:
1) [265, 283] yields -9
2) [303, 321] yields -14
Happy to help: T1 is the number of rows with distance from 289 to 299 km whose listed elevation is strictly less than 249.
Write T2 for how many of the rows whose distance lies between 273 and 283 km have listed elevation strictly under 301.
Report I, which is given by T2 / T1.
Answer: 5.00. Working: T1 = 1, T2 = 5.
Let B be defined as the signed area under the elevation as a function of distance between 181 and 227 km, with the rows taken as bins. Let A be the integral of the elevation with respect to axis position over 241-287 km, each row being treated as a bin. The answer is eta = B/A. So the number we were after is 1.31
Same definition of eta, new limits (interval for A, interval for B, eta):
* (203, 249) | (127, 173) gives 0.82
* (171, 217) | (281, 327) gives 0.75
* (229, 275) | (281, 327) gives 0.94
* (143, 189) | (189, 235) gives 1.11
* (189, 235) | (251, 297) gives 0.76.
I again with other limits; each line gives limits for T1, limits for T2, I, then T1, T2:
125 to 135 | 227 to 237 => 0.40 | 5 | 2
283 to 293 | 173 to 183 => 0.00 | 3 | 0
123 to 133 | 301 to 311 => 1.00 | 5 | 5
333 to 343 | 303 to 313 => 1.00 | 5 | 5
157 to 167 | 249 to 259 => 1.25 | 4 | 5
